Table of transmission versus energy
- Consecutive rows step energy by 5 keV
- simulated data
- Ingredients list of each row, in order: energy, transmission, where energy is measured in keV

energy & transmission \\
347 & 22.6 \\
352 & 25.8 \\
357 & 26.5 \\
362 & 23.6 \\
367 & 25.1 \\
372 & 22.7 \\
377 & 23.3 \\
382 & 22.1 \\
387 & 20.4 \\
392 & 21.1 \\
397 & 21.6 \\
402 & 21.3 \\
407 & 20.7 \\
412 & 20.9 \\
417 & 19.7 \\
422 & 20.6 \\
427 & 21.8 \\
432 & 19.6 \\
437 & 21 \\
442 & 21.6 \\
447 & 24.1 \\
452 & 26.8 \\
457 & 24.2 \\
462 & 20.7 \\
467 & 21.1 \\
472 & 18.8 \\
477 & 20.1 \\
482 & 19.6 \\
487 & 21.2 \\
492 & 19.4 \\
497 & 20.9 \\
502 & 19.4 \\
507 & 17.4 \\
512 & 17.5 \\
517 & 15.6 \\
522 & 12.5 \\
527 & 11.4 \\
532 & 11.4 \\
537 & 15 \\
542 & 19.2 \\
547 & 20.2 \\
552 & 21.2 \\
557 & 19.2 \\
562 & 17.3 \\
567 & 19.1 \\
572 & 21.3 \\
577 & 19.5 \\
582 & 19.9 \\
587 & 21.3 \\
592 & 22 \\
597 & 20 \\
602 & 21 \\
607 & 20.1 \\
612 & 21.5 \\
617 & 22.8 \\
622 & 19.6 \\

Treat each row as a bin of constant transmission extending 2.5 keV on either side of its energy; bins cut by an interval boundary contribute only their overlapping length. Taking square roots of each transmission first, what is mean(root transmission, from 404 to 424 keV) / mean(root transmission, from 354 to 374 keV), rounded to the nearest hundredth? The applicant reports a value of 0.91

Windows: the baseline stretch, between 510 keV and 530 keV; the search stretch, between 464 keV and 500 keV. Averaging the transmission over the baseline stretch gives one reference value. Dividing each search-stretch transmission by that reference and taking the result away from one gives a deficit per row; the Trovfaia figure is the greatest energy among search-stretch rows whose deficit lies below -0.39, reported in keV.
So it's 497 keV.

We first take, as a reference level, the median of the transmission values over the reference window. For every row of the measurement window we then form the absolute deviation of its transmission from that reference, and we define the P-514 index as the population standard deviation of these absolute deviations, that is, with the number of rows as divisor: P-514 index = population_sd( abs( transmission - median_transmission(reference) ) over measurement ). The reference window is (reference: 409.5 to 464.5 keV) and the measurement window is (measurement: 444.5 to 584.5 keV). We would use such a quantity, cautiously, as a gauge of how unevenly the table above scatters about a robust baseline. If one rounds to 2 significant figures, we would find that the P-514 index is 2.8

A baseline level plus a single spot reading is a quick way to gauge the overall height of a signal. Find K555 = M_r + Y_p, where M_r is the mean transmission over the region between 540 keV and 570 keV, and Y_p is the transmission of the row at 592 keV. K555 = 41.4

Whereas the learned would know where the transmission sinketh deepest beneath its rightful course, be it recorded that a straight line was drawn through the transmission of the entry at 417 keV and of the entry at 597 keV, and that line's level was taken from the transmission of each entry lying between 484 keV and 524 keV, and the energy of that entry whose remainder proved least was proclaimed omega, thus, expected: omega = 522 keV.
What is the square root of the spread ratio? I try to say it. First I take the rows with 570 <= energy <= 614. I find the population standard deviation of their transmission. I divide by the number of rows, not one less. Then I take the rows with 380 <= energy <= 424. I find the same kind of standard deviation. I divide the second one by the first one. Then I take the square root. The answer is 0.9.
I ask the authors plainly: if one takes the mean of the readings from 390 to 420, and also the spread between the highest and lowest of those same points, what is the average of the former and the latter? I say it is 11.4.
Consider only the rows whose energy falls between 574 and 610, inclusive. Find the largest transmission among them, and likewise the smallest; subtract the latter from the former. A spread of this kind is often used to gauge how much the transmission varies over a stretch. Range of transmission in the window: 2.5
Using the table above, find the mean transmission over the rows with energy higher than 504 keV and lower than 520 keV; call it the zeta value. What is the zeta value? 16.8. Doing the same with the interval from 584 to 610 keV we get 20.9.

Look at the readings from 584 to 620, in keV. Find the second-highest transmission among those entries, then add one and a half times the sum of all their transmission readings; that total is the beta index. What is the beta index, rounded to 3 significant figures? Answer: 245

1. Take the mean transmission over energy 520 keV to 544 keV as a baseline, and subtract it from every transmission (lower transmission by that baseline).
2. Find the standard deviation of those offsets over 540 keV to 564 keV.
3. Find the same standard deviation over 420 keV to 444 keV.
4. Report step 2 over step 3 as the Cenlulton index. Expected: 1.6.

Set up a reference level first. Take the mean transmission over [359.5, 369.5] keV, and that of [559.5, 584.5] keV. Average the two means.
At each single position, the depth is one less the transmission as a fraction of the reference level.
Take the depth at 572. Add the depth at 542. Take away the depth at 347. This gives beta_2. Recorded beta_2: 0.18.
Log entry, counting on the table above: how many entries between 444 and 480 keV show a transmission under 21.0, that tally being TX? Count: 3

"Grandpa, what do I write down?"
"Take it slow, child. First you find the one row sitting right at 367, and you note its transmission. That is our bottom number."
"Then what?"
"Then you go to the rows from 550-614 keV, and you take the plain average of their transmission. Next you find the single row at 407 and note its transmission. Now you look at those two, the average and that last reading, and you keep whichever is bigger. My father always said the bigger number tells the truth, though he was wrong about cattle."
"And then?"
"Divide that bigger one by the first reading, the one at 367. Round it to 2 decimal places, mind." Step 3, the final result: 0.82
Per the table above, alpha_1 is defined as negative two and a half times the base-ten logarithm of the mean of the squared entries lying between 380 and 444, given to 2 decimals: -6.61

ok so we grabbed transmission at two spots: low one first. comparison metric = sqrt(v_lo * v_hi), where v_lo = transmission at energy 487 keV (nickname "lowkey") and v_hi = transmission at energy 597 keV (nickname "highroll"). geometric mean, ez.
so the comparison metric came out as 20.6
